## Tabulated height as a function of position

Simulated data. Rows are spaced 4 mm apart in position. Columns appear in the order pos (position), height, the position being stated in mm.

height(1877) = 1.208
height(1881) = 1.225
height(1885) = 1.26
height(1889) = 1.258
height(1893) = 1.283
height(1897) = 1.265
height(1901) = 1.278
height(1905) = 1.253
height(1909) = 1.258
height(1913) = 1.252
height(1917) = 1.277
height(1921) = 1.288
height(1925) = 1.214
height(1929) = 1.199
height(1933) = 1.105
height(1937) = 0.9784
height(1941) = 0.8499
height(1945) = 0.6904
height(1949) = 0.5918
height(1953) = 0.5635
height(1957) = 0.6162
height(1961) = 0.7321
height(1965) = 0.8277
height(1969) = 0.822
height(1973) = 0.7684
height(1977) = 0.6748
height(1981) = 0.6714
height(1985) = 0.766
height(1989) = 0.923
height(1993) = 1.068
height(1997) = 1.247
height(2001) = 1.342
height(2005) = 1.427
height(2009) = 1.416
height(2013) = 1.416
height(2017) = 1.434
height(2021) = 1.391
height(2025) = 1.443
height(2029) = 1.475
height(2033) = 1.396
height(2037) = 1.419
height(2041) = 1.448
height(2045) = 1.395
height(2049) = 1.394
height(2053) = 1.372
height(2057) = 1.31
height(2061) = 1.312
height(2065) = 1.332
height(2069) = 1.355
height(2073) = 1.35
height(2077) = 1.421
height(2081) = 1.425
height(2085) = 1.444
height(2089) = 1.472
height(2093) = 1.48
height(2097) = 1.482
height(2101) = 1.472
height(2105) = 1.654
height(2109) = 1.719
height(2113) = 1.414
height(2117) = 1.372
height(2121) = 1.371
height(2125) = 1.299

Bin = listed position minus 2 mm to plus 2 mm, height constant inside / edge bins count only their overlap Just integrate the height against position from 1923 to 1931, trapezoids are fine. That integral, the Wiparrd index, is 9.7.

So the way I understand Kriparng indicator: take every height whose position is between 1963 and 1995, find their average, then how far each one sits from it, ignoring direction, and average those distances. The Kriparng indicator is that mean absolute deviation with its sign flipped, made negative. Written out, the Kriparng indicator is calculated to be -0.10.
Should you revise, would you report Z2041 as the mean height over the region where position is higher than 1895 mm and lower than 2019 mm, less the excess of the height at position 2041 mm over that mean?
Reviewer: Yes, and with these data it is 0.63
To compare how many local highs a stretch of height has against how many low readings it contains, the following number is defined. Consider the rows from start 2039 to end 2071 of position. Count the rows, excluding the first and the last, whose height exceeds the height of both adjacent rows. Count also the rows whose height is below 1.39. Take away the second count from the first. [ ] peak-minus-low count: -5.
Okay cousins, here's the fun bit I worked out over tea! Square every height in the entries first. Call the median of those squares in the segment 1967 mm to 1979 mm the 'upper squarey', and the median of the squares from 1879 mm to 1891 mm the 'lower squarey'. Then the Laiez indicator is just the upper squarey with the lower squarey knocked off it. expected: -1.0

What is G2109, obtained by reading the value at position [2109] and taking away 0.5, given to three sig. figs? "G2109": 1.22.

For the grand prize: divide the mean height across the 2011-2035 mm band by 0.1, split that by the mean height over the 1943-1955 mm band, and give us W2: 23.2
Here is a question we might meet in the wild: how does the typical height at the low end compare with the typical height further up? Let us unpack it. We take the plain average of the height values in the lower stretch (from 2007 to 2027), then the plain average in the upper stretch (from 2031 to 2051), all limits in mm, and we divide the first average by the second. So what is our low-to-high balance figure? 1.01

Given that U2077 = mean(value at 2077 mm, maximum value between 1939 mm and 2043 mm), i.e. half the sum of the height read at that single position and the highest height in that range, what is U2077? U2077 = 1.4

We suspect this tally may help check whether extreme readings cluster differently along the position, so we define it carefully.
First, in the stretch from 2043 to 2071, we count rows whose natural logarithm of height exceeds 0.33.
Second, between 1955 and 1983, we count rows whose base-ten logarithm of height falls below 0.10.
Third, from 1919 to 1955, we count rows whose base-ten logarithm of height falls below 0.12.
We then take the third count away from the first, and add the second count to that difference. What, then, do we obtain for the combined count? 0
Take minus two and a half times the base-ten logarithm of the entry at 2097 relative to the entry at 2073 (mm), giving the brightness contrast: -0.1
